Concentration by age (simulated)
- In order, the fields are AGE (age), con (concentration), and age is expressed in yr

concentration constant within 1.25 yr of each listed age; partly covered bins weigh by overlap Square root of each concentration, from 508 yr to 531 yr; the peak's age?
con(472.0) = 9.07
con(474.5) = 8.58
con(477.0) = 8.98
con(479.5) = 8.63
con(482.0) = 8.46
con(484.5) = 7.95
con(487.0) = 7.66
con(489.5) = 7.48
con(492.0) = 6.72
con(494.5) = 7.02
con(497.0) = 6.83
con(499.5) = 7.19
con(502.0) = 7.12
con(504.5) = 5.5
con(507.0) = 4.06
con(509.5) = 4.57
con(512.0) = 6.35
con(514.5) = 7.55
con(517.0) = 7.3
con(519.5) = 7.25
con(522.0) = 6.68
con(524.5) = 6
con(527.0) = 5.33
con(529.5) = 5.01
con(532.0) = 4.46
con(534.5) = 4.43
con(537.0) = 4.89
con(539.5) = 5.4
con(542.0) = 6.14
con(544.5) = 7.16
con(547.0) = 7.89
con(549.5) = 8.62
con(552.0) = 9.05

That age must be 514.5 yr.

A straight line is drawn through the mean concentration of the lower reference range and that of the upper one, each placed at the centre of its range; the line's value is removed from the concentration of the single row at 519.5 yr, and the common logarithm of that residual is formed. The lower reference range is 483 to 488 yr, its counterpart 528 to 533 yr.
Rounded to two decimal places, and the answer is 0.24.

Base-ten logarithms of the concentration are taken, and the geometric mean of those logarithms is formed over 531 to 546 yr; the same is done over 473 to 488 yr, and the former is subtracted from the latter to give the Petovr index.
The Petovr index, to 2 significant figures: 0.20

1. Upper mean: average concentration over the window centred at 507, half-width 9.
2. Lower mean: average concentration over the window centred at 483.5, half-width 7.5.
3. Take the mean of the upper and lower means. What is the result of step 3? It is 7.1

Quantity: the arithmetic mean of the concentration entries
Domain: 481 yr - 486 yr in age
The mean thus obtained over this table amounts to 8.2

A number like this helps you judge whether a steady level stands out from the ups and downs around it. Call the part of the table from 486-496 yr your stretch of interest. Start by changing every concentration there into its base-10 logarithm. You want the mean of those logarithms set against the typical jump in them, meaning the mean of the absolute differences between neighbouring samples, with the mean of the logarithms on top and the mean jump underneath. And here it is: 34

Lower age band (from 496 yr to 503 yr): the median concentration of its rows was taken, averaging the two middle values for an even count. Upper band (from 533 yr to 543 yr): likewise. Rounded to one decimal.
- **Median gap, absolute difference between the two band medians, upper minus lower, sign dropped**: 2.0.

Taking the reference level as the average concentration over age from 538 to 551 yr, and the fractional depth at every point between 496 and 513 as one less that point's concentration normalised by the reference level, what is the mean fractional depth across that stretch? 0.16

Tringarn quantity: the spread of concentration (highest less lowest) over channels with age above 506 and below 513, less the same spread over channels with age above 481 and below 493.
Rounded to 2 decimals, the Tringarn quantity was 0.55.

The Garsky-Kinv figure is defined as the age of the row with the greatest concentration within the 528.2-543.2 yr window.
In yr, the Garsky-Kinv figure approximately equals 542.0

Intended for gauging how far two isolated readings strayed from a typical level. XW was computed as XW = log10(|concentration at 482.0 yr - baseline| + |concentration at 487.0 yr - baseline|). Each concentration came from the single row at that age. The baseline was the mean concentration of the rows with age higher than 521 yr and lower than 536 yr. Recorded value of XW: 0.74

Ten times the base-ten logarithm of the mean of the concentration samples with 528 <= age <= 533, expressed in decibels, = 6.8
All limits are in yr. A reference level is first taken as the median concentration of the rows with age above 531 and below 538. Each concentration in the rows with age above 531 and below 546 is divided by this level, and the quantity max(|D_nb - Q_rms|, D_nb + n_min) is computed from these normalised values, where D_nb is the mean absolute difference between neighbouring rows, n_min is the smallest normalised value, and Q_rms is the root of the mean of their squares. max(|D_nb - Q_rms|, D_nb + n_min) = 1.12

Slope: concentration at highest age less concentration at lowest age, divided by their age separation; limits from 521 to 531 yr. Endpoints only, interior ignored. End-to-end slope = -0.22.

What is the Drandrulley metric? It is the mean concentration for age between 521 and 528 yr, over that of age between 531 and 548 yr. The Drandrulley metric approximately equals 1.04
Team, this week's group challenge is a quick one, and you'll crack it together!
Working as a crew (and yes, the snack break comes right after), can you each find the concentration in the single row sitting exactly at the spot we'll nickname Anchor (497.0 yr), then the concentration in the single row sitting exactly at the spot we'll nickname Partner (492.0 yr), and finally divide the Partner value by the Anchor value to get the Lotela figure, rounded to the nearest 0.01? 0.98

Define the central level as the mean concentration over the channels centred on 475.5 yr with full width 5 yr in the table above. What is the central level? 8.8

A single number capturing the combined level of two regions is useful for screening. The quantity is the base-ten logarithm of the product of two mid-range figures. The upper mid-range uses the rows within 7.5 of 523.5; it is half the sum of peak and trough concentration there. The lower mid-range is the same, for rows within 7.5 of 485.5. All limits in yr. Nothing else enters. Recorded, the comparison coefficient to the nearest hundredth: 1.67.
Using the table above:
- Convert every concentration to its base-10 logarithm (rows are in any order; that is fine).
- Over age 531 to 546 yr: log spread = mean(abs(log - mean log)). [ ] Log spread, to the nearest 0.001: 0.065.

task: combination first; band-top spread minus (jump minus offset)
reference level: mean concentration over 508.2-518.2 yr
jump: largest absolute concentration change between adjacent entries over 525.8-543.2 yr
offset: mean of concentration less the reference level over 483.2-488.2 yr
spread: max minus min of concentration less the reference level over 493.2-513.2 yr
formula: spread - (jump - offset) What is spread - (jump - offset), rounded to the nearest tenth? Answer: 3.8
